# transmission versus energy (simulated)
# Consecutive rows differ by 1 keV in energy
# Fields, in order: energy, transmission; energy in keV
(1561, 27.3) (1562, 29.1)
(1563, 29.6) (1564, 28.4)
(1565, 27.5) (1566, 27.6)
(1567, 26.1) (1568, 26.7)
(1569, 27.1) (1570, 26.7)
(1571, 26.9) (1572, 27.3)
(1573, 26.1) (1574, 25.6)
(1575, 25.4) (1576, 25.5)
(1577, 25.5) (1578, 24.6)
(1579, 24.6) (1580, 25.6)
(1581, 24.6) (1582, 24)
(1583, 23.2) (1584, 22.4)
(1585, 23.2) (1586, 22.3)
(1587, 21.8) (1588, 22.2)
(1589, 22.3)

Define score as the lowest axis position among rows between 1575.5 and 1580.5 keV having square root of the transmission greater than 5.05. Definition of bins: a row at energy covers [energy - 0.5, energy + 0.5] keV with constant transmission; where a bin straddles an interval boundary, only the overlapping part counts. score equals 1580 keV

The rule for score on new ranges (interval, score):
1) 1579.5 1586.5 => 1580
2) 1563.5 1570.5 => 1564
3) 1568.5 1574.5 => 1569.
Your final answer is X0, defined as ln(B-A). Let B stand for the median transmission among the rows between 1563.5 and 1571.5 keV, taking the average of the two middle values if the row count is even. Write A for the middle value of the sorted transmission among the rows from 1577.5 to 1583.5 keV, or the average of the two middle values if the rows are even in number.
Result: 0.88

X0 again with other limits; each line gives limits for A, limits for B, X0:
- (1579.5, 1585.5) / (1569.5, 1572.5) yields 1.19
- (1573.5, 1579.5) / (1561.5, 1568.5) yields 0.77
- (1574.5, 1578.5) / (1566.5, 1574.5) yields 0.22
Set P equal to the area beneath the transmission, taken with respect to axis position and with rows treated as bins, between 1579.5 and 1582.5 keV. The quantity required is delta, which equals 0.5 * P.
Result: 37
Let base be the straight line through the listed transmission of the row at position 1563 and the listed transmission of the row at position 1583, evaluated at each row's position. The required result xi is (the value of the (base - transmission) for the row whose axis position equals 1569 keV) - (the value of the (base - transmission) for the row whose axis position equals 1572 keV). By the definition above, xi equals 1.2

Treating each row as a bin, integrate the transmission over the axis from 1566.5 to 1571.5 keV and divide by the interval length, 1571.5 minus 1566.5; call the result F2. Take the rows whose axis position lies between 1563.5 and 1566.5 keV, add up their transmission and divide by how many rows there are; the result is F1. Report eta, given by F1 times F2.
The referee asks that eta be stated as 743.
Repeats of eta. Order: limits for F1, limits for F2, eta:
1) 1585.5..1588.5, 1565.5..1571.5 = 593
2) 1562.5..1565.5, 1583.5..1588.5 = 638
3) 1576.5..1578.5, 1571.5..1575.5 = 654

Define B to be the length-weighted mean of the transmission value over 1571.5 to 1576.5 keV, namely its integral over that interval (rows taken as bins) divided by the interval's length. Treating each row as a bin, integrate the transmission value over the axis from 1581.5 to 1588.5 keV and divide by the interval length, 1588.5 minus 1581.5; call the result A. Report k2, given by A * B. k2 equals 590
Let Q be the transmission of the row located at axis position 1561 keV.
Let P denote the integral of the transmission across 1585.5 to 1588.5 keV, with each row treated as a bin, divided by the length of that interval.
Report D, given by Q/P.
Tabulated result 1.24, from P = 22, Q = 27.3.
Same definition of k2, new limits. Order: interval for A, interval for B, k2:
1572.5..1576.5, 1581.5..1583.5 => 605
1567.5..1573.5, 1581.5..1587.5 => 611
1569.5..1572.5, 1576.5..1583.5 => 663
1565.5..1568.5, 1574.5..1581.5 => 673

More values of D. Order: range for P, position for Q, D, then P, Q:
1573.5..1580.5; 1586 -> 0.88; 25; 22.3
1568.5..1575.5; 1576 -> 0.96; 26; 25.5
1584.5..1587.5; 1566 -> 1.23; 22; 27.6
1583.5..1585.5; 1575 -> 1.11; 23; 25.4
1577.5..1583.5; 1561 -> 1.12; 24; 27.3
